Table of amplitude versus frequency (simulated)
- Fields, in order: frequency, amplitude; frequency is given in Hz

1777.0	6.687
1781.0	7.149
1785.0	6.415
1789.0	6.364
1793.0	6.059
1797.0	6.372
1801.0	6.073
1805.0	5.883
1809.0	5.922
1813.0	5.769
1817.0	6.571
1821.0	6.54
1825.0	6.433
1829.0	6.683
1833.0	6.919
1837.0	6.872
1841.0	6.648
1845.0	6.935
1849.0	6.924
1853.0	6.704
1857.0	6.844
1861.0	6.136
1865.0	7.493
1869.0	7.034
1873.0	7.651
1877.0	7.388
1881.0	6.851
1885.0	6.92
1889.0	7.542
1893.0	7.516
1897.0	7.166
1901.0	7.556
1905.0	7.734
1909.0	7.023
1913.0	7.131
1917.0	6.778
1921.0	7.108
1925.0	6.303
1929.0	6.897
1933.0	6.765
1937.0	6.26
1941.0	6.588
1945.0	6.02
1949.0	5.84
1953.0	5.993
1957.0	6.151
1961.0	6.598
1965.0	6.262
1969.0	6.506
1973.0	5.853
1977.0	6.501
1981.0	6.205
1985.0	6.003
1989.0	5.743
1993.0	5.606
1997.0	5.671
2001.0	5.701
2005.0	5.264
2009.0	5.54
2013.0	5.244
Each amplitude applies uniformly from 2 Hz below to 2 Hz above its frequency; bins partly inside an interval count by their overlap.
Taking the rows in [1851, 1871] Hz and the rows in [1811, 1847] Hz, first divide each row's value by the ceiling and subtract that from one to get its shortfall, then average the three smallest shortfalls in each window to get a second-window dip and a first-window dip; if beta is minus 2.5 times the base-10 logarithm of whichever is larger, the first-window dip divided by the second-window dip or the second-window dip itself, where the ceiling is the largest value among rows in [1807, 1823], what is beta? 0.5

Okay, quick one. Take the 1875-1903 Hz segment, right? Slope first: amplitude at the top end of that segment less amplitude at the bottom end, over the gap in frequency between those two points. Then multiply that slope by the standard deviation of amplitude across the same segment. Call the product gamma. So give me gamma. 0.002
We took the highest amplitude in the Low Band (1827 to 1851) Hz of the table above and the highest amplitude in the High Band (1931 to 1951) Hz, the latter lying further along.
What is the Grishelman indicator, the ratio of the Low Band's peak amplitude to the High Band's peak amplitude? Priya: 1.03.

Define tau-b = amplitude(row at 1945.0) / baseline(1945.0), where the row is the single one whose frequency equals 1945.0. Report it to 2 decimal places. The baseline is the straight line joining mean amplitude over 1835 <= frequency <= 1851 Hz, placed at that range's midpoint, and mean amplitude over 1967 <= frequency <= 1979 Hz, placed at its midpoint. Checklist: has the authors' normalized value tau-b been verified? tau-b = 0.94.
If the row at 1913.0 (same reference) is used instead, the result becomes 1.09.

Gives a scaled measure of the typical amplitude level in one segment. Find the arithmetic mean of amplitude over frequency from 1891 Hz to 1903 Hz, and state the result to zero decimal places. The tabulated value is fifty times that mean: 371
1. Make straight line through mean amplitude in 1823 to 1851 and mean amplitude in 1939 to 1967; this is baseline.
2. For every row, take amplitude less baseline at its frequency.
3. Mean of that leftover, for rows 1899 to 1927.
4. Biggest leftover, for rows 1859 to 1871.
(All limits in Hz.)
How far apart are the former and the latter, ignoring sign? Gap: 0.17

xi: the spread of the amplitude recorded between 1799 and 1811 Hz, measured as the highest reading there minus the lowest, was 0.19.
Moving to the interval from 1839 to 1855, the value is 0.29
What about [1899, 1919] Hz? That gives 0.96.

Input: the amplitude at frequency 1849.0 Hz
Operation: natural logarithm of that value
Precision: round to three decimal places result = 1.935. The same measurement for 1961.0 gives 1.887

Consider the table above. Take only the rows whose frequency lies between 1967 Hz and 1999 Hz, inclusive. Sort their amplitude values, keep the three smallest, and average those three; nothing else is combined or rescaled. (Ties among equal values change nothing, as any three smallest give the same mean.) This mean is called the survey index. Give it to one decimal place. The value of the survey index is 5.7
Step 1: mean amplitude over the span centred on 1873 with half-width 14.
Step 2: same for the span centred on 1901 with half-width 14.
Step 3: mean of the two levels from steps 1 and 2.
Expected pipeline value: 7.22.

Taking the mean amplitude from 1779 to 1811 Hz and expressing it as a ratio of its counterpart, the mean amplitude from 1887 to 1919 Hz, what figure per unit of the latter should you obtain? 0.86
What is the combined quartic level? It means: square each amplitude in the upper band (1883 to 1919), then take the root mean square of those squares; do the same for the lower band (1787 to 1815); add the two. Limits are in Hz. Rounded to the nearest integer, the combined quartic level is 90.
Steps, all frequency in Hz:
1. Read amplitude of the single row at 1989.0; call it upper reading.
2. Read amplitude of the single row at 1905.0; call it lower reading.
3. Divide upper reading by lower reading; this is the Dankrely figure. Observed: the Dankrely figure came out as 0.74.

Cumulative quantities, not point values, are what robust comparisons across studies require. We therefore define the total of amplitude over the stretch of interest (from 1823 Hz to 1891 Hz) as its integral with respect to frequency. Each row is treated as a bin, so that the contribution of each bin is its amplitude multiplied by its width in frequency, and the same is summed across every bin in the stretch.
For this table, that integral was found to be 472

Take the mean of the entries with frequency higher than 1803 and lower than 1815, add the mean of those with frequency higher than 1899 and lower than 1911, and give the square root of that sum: 3.65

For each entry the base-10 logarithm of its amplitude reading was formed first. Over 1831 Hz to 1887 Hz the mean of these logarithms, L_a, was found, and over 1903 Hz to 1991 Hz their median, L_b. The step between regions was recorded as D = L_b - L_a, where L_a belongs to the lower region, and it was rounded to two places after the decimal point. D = -0.04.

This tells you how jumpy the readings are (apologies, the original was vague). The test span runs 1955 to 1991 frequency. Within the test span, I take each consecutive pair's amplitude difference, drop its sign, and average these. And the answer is 0.39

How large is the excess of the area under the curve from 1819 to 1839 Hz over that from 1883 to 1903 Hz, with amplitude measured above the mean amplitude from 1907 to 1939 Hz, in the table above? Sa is -13.0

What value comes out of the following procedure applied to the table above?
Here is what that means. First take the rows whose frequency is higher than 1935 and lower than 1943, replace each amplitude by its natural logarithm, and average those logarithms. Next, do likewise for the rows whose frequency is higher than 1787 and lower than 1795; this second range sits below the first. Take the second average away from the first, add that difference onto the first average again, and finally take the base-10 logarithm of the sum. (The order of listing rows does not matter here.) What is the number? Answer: 0.277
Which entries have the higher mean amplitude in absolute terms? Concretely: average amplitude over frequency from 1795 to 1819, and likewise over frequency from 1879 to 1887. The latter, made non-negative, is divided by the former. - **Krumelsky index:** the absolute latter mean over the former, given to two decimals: 1.13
